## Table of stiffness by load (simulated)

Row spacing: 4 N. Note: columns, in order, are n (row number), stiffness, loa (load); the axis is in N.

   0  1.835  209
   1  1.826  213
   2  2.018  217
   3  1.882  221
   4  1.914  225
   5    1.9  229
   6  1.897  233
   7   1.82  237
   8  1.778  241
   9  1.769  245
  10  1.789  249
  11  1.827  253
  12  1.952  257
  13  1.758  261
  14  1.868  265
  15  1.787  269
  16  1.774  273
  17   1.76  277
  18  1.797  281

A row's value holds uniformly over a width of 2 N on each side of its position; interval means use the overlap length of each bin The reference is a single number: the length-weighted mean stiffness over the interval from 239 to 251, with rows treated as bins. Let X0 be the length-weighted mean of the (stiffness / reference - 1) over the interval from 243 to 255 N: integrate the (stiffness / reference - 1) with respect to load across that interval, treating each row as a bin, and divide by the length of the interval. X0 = 0.01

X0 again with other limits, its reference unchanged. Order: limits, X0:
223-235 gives 0.07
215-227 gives 0.09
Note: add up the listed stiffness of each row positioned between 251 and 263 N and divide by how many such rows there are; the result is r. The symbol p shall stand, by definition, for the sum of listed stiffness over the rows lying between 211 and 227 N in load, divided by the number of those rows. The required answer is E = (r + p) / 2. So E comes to 1.88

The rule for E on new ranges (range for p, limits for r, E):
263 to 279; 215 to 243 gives 1.84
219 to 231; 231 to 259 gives 1.87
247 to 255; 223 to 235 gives 1.86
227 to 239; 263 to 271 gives 1.85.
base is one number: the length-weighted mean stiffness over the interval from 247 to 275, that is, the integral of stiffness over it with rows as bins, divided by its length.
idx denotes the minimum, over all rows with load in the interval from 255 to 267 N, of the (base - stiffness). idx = -0.13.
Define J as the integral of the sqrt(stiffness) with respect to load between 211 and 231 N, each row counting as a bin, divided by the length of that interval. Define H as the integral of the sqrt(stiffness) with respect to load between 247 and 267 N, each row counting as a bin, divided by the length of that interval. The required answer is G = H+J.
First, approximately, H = 1.36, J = 1.38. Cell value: 2.737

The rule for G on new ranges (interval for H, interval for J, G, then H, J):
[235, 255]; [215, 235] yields 2.727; 1.34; 1.39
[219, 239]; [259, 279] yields 2.710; 1.37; 1.34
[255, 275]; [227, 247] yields 2.705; 1.35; 1.35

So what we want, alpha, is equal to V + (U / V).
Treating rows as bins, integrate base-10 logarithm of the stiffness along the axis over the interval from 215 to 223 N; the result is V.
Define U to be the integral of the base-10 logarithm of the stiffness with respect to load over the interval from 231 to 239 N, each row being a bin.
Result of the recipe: 3.25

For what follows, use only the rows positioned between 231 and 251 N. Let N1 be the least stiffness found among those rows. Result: 1.769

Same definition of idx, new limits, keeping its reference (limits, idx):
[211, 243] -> -0.20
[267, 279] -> 0.04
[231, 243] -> -0.07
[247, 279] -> -0.13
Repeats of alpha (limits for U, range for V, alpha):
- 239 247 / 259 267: 3.03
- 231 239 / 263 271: 3.12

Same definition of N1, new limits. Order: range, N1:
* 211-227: 1.826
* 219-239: 1.82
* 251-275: 1.758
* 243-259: 1.769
